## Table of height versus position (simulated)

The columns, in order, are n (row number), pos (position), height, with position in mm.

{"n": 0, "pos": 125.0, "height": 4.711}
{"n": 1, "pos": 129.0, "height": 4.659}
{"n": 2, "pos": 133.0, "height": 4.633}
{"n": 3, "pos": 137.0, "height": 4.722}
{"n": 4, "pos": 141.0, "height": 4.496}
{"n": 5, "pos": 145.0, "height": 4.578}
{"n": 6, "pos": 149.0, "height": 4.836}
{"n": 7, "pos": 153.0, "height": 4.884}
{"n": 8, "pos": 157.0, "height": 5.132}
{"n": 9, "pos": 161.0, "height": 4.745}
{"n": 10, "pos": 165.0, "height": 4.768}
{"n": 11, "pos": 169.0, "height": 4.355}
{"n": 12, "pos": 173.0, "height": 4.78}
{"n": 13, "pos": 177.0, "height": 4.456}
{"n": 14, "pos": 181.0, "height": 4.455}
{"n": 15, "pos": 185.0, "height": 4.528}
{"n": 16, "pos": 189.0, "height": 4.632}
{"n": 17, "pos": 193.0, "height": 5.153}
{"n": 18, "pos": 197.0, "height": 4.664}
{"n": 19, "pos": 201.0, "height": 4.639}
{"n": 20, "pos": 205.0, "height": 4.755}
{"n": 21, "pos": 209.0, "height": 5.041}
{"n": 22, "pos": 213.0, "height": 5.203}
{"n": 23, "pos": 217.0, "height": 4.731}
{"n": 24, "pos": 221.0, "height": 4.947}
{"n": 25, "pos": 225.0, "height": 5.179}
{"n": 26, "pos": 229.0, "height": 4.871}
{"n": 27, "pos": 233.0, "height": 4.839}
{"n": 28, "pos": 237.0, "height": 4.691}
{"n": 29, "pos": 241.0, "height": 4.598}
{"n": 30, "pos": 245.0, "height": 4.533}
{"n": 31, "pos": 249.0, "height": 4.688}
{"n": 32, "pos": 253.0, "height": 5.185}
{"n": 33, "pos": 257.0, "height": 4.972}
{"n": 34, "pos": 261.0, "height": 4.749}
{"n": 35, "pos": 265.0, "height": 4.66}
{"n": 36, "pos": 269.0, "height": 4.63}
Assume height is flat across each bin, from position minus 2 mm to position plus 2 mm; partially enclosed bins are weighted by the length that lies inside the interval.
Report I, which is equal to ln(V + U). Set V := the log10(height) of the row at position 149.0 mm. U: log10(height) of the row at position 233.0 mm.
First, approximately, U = 0.685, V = 0.684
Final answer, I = 0.314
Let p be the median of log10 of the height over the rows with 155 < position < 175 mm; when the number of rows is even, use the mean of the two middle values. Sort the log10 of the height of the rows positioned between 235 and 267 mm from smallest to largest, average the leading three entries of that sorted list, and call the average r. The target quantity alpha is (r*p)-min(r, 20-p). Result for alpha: -0.213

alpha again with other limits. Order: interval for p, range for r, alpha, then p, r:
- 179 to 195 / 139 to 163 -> -0.225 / 0.661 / 0.663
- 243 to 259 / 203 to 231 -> -0.215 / 0.684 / 0.680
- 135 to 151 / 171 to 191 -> -0.217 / 0.667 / 0.651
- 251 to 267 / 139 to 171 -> -0.204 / 0.687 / 0.651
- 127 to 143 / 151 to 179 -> -0.218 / 0.667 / 0.655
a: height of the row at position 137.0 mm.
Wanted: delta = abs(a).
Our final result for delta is 4.72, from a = 4.722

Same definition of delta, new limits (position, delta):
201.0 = 4.64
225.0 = 5.18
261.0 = 4.75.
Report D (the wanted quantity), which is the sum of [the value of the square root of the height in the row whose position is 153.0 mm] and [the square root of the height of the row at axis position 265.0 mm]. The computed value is 4.37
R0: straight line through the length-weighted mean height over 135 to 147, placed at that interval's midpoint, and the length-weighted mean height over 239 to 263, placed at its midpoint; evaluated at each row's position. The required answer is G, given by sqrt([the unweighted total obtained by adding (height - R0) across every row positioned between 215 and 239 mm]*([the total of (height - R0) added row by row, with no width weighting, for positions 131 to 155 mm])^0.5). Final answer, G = 0.76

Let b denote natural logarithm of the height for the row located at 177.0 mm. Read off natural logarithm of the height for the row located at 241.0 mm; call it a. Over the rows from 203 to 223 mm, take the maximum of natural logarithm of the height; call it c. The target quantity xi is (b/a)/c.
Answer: 0.59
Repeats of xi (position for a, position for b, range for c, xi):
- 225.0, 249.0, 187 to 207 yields 0.57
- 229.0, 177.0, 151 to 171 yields 0.58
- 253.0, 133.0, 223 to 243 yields 0.57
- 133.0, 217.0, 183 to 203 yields 0.62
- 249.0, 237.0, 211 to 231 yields 0.61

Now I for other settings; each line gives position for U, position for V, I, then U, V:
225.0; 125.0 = 0.327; 0.714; 0.673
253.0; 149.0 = 0.336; 0.715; 0.684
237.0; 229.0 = 0.307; 0.671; 0.688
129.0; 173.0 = 0.298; 0.668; 0.679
